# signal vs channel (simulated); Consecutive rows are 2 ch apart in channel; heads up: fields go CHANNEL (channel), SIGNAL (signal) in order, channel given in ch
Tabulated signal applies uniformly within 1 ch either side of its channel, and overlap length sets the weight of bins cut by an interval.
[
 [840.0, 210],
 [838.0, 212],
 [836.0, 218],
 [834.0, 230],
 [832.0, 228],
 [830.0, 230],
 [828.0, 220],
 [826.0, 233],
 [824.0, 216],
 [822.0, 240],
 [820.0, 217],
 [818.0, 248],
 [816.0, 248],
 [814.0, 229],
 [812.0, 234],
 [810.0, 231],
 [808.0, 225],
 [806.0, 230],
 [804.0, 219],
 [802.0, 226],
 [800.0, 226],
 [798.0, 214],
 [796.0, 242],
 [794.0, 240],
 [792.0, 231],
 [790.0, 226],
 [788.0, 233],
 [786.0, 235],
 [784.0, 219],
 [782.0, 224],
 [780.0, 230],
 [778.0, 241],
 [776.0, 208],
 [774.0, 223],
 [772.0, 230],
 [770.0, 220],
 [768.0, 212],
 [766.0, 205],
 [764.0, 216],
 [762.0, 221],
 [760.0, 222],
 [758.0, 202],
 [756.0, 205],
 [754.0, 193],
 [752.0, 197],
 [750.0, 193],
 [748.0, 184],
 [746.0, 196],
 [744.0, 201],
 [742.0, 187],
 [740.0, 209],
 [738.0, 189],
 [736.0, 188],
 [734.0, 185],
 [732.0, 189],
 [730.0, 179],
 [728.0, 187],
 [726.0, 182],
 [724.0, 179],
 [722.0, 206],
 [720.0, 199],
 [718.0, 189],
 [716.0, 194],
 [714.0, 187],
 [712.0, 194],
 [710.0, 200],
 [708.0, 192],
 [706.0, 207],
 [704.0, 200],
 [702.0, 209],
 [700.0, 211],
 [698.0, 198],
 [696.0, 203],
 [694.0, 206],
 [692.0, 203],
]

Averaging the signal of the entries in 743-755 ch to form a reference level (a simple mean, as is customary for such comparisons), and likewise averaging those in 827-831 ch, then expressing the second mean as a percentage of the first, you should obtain 116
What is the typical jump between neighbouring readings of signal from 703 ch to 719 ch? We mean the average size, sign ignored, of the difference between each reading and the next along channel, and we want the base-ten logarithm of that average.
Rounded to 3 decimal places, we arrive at 0.895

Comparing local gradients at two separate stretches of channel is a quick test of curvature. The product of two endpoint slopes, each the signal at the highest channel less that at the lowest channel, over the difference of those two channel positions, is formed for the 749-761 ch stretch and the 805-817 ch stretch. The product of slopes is 5.2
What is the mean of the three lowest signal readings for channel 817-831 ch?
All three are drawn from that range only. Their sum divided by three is 218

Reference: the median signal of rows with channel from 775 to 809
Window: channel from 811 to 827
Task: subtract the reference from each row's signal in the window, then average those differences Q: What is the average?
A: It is 7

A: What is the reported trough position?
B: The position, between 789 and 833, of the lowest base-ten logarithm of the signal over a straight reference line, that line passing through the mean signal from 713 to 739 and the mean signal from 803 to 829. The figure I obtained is 824.0 ch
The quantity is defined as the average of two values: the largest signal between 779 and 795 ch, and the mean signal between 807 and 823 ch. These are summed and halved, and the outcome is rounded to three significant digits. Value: 237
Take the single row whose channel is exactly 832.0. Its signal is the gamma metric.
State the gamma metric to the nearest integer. 228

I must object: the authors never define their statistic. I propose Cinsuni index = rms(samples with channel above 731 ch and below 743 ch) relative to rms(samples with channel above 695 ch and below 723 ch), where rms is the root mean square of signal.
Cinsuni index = 0.96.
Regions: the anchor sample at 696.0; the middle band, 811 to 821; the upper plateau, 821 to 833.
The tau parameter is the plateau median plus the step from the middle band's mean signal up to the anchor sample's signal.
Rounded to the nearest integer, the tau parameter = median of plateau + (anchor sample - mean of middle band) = 197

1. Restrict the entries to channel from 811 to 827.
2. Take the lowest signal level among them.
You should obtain 216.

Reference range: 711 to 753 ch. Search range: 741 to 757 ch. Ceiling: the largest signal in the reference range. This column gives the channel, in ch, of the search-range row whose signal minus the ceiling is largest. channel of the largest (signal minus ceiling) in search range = 756.0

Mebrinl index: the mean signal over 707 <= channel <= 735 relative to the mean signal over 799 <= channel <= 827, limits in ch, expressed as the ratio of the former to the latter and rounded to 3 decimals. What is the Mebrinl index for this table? 0.826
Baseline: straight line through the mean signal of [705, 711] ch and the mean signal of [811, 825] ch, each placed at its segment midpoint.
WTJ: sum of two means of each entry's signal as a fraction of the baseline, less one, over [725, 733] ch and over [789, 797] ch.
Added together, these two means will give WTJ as -0.065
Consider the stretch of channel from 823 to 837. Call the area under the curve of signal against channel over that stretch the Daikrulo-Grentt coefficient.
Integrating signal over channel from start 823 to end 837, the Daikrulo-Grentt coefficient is 3150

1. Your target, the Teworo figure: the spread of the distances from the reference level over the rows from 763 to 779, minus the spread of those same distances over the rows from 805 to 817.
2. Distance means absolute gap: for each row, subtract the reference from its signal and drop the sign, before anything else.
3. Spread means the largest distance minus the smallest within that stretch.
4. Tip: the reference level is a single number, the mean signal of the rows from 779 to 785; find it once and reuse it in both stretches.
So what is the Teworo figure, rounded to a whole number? -5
